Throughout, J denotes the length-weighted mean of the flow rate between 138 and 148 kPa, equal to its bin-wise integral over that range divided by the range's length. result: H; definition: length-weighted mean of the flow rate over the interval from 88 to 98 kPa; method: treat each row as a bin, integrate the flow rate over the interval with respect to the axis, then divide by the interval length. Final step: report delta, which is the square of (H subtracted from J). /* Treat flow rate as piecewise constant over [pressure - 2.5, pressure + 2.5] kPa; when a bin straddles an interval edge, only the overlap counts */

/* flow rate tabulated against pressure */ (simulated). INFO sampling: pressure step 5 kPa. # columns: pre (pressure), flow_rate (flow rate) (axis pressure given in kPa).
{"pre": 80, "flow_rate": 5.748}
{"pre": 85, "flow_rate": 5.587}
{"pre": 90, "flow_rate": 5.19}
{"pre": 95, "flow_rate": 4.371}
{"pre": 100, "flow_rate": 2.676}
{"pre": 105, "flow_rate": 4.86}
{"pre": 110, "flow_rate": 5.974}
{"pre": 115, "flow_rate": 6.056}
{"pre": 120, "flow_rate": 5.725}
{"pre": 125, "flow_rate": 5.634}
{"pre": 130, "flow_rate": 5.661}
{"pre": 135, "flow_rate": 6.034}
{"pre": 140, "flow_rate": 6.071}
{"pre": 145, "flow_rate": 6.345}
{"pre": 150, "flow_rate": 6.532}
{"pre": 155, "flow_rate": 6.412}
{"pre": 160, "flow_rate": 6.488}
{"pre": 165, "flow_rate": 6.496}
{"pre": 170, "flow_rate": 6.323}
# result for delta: 2.5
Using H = 4.7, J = 6.23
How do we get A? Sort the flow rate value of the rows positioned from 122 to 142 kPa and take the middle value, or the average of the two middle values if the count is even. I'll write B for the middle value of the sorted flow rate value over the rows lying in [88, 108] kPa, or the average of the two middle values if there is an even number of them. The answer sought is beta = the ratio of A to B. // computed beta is 1.27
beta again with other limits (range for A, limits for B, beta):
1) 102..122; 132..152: 0.94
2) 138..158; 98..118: 1.18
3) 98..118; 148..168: 0.83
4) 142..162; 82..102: 1.35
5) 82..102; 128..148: 0.79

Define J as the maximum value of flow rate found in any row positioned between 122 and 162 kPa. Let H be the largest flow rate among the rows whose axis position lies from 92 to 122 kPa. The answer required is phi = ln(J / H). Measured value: 0.08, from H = 6.056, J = 6.532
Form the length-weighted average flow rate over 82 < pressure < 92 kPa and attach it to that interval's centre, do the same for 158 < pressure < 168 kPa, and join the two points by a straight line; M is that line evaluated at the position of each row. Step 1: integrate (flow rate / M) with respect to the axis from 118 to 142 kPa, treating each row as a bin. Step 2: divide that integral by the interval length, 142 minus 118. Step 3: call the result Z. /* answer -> 0.97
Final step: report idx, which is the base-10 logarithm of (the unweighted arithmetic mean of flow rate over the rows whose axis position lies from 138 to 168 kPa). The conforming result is 0.81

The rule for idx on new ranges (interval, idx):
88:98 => 0.68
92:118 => 0.68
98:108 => 0.58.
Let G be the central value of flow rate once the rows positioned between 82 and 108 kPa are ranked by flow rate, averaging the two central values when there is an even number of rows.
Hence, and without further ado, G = 4.9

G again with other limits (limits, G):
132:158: 6.3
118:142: 5.7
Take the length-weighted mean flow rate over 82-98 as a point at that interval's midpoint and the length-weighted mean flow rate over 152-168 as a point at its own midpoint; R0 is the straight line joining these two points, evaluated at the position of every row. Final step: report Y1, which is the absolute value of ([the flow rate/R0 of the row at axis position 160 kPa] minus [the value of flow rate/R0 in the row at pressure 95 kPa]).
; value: 0.147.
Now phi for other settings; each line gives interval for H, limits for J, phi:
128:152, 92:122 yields -0.08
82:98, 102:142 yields 0.08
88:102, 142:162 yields 0.23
